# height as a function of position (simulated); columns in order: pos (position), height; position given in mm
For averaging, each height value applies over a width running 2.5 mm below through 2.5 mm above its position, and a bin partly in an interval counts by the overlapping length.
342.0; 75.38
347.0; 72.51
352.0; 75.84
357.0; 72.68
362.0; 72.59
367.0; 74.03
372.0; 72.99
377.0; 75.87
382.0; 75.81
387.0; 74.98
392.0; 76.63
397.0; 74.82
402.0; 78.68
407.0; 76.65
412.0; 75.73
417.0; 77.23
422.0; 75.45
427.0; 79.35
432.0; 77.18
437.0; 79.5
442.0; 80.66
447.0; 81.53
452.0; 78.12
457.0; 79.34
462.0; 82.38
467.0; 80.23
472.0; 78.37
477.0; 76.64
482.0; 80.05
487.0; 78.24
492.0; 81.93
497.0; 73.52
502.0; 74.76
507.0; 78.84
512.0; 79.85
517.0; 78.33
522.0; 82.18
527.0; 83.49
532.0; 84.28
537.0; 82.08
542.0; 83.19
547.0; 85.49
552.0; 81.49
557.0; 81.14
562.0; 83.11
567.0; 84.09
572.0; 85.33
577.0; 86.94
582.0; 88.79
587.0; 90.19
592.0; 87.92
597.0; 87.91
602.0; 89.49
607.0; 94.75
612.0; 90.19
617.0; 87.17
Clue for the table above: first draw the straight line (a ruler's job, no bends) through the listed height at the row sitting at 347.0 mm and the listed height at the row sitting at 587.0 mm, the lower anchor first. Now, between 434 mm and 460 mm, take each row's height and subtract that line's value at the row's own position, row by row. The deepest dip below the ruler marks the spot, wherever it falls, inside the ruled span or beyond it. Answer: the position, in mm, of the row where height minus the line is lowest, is 452.0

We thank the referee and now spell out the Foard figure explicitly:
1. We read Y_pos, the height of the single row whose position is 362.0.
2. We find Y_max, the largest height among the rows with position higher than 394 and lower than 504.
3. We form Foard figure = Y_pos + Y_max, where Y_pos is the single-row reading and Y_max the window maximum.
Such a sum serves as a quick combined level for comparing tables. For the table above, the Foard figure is 155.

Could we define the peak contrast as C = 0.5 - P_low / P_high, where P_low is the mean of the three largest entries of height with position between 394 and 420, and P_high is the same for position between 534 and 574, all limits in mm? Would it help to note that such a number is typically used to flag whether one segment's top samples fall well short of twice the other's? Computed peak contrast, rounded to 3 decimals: -0.412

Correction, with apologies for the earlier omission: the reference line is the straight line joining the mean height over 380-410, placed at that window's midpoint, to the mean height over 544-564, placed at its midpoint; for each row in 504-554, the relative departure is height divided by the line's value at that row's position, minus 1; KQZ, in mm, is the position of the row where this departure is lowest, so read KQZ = 517.0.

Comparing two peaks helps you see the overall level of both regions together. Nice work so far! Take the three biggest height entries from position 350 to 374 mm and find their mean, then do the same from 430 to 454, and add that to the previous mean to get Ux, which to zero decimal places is 155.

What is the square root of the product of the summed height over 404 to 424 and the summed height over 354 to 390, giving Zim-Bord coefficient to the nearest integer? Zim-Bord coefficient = 398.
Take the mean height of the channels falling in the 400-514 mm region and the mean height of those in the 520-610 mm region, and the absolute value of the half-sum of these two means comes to 82.1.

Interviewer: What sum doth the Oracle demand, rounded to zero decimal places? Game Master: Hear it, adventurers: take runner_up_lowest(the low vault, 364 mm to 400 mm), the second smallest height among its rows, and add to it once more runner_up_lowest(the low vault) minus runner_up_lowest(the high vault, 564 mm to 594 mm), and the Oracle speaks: 63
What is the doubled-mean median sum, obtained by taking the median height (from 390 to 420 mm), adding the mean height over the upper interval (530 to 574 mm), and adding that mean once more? 243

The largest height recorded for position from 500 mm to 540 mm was 84.28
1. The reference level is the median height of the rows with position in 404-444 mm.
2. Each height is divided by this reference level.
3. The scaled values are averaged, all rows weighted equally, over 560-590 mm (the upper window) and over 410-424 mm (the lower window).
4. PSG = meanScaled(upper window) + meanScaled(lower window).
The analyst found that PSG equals 2.11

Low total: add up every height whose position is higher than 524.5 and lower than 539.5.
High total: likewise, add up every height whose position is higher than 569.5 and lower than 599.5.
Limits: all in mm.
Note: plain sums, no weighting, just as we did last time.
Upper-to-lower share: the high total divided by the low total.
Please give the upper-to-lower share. 2.1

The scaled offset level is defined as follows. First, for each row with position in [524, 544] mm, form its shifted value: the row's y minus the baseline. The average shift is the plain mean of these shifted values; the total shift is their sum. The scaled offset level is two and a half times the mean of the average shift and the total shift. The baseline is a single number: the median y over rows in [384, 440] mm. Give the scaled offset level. 41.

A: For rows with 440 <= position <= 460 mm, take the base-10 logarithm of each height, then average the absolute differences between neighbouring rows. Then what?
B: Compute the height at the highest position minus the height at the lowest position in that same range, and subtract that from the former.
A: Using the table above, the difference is 1.3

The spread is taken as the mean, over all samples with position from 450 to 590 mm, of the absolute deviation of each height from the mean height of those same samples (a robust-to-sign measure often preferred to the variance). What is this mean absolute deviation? 3.0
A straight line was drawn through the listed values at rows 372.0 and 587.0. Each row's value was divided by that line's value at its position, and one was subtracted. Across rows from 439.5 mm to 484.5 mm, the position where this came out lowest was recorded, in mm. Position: 477.0 mm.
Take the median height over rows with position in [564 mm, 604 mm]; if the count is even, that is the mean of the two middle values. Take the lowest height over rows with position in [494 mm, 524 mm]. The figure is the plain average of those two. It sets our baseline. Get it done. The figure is 81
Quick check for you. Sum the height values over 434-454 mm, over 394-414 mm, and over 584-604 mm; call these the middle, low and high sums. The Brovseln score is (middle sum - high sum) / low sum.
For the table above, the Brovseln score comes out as -0.12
